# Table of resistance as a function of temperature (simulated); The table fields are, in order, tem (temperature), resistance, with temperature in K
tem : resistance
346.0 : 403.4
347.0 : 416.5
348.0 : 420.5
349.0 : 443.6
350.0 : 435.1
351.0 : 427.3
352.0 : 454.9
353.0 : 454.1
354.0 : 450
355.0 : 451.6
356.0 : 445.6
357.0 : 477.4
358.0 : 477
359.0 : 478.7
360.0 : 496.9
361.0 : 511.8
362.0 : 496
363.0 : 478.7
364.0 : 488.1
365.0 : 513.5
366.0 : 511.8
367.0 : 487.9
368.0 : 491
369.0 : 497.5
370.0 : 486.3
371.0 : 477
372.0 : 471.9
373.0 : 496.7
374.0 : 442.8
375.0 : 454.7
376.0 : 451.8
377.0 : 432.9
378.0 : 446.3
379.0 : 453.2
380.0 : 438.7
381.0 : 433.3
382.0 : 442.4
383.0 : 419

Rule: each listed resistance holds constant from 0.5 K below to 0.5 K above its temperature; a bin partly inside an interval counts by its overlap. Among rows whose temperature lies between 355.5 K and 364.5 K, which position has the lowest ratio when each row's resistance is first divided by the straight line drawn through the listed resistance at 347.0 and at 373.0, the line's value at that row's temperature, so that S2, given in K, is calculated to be 356.0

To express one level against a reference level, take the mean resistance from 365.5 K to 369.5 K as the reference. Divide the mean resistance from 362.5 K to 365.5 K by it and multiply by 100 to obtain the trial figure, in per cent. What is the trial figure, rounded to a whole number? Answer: 99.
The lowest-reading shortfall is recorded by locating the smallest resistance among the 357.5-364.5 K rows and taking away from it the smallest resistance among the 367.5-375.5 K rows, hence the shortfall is 34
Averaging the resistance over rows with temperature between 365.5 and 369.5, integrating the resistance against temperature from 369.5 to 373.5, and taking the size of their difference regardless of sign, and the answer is 1435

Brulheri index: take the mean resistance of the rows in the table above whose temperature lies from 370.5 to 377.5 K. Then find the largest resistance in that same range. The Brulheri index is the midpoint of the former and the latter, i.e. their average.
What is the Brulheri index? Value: 479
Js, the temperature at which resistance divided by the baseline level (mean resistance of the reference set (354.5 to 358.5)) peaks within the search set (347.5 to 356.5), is 352.0 K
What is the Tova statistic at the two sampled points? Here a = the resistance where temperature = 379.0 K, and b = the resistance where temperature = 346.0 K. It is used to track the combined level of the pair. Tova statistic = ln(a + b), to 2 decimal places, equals 6.75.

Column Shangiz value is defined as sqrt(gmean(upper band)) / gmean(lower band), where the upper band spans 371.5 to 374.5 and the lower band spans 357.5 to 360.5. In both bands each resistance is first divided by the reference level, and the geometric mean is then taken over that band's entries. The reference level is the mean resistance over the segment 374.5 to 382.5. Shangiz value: 0.94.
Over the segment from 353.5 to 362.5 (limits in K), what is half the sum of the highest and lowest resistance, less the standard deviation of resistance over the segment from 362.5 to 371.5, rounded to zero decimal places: 466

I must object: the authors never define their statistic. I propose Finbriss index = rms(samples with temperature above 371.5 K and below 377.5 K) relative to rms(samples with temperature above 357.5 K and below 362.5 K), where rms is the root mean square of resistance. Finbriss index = 0.93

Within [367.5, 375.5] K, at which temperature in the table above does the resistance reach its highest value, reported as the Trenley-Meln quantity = 369.0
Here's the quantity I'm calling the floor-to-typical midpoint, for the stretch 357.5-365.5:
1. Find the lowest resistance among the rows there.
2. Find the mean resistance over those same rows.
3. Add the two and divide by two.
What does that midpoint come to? 485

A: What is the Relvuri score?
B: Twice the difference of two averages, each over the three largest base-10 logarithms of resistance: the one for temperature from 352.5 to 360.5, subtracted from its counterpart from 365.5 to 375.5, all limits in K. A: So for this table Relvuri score 0.03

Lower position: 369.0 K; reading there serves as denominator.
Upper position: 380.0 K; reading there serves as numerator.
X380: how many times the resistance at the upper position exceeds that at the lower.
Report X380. 0.88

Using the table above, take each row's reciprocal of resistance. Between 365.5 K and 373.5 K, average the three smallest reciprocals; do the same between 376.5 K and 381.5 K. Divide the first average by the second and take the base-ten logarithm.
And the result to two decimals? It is -0.05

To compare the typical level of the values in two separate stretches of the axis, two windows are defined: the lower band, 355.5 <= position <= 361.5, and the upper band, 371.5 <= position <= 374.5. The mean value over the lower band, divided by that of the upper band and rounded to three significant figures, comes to 1.02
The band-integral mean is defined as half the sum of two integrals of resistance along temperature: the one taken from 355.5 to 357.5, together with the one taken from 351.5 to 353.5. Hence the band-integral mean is 916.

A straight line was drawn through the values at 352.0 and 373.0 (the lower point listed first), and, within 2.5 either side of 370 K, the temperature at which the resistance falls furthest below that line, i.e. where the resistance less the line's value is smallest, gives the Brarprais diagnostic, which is 372.0 K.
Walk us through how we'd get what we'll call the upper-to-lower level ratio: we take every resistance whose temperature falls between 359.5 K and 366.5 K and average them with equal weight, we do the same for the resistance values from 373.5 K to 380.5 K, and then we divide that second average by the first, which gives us 0.89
